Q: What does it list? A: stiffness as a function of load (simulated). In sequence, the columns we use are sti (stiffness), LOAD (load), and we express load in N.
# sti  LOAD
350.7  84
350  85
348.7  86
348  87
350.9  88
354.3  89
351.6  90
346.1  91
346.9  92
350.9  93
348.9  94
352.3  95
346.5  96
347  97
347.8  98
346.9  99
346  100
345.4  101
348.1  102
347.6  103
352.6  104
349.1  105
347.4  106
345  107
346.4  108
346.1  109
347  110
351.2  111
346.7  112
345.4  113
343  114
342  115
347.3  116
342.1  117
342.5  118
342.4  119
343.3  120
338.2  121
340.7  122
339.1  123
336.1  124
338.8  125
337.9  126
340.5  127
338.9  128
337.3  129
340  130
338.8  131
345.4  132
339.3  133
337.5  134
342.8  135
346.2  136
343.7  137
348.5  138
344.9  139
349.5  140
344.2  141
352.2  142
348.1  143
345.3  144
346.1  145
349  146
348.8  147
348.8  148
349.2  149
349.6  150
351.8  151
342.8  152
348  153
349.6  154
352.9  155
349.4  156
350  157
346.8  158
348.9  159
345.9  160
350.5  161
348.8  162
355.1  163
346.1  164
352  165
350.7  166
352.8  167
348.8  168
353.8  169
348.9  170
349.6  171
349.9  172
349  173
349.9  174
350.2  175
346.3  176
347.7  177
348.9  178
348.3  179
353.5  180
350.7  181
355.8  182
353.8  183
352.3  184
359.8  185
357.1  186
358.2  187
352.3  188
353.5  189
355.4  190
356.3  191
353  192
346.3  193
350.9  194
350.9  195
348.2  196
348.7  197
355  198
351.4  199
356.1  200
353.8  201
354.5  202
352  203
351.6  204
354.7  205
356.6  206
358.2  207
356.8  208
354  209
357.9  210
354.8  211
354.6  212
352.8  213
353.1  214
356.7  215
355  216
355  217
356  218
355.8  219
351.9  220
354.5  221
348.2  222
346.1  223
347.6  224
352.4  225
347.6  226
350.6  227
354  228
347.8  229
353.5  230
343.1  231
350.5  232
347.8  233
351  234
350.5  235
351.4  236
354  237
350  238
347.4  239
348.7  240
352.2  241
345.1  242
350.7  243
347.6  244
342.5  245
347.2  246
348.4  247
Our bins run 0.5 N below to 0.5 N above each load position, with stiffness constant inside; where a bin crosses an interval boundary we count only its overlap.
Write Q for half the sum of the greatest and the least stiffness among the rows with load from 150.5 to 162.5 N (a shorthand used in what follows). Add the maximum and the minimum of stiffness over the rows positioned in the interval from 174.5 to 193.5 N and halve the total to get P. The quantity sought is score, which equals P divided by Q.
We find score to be 1.01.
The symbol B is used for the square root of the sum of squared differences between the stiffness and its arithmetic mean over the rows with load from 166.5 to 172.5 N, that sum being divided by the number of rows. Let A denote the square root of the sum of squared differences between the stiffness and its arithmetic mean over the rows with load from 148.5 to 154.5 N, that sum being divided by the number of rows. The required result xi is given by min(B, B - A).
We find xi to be -0.84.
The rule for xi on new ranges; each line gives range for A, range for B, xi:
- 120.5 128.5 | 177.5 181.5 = 0.65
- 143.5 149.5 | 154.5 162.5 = 0.47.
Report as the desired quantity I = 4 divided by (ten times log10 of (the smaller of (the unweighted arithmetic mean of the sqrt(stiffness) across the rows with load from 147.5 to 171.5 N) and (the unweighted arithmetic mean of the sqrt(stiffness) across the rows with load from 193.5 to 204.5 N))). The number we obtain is 0.315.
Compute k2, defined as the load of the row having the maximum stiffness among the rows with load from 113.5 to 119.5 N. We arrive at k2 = 116 N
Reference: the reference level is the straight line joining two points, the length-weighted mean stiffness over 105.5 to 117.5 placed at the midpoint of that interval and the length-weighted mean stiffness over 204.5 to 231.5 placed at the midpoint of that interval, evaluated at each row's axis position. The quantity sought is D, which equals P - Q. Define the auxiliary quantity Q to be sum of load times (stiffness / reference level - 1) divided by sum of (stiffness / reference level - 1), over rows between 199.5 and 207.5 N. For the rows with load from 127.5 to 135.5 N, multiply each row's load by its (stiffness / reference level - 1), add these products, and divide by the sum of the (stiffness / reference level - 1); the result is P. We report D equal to -72.8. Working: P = 131.3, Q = 204.0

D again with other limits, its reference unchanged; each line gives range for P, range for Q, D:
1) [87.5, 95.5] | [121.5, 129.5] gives -34.4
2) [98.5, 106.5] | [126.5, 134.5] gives -27.2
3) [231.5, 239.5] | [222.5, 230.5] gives 10.1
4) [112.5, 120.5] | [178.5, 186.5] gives -67.0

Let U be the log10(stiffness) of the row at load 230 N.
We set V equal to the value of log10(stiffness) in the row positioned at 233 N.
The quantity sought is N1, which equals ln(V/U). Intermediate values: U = 2.55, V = 2.54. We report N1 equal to -0.0028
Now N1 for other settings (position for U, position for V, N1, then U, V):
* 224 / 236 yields 0.0019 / 2.54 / 2.55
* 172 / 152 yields -0.0035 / 2.54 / 2.54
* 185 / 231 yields -0.0081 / 2.56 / 2.54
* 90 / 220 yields 0.0001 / 2.55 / 2.55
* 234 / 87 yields -0.0015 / 2.55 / 2.54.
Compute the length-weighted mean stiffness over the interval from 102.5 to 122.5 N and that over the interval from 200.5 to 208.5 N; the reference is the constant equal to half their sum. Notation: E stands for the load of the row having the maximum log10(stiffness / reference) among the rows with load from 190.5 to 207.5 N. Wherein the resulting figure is 207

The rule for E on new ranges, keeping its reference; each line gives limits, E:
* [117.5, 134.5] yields 132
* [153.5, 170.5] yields 163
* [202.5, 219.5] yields 207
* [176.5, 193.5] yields 185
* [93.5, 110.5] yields 104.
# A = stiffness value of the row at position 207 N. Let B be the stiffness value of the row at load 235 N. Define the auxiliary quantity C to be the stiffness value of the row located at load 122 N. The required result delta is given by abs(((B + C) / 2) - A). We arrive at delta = 12.6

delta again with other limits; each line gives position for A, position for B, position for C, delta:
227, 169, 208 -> 4.7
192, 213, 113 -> 3.9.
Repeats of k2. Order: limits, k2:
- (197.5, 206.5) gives 206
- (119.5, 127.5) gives 120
